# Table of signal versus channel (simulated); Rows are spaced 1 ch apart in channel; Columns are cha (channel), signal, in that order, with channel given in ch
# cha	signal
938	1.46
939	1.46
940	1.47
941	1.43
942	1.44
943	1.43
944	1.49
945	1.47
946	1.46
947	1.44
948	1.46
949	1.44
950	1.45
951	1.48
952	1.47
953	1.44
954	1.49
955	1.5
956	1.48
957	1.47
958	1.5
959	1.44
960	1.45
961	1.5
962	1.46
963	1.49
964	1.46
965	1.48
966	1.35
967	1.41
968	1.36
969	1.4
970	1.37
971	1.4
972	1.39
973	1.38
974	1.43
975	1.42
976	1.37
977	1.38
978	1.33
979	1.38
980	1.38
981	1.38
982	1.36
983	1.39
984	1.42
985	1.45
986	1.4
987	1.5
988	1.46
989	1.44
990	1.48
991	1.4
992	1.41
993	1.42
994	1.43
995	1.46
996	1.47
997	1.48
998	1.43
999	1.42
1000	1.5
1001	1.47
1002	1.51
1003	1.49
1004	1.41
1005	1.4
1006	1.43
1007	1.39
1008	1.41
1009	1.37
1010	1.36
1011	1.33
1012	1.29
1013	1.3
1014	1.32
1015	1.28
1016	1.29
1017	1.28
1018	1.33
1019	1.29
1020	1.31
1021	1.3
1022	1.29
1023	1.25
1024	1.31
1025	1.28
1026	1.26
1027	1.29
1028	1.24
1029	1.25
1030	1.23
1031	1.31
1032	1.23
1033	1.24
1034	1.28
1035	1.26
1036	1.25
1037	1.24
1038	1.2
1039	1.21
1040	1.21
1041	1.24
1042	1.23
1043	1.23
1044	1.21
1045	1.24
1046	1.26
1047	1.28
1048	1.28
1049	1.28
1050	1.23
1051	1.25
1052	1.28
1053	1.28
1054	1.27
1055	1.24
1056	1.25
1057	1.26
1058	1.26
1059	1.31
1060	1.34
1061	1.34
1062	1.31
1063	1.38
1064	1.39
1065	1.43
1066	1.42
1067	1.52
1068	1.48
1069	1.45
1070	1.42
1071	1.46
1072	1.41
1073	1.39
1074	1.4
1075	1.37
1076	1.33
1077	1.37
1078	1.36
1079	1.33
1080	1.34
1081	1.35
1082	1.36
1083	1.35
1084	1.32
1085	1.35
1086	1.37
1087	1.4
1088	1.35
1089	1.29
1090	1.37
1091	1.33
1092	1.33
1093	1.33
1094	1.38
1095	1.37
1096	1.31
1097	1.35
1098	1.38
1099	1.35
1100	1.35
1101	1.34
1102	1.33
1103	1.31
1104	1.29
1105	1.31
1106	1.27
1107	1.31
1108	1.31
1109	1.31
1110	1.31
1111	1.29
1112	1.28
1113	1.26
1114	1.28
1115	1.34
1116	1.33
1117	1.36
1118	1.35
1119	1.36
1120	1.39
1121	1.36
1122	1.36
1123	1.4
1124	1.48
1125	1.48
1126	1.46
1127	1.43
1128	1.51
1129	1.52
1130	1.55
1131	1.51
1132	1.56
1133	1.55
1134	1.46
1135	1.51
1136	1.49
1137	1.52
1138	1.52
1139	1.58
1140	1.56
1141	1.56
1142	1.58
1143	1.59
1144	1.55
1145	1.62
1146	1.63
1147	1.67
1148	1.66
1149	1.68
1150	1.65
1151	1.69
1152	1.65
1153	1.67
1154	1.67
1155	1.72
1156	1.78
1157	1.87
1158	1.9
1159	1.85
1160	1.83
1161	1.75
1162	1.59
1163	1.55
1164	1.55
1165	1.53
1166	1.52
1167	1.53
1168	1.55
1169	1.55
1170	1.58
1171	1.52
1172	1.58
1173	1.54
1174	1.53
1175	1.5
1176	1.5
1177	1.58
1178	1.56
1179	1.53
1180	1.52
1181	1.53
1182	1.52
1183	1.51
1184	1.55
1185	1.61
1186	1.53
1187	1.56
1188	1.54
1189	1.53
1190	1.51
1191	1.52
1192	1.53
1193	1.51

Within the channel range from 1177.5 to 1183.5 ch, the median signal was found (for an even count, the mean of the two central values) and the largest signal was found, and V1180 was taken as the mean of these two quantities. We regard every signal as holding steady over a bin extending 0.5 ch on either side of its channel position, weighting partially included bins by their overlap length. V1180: 1.54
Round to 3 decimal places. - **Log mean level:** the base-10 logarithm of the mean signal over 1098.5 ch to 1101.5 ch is 0.129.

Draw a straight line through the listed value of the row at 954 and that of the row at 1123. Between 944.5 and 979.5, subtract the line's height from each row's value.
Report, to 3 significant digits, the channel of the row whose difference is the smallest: 978 ch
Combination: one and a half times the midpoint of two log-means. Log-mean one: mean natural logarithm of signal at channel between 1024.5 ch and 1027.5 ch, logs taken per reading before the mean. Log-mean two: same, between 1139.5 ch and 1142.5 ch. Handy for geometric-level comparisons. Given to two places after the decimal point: 0.52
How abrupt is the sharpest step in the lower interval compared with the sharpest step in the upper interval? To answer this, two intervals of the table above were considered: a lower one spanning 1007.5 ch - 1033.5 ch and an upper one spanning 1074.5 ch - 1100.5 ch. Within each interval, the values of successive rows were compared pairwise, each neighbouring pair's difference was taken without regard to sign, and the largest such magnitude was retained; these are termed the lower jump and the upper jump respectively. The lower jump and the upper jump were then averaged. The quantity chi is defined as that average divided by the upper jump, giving 1.00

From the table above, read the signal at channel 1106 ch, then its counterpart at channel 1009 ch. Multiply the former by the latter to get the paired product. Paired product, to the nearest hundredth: 1.74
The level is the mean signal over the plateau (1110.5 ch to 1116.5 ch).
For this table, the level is 1.30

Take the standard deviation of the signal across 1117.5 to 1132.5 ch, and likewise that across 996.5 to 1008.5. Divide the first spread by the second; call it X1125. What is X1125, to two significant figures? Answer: 1.8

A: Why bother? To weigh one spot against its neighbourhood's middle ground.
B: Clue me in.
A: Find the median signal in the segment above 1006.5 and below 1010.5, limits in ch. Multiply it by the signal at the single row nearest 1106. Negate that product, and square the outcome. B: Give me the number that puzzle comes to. 3.1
